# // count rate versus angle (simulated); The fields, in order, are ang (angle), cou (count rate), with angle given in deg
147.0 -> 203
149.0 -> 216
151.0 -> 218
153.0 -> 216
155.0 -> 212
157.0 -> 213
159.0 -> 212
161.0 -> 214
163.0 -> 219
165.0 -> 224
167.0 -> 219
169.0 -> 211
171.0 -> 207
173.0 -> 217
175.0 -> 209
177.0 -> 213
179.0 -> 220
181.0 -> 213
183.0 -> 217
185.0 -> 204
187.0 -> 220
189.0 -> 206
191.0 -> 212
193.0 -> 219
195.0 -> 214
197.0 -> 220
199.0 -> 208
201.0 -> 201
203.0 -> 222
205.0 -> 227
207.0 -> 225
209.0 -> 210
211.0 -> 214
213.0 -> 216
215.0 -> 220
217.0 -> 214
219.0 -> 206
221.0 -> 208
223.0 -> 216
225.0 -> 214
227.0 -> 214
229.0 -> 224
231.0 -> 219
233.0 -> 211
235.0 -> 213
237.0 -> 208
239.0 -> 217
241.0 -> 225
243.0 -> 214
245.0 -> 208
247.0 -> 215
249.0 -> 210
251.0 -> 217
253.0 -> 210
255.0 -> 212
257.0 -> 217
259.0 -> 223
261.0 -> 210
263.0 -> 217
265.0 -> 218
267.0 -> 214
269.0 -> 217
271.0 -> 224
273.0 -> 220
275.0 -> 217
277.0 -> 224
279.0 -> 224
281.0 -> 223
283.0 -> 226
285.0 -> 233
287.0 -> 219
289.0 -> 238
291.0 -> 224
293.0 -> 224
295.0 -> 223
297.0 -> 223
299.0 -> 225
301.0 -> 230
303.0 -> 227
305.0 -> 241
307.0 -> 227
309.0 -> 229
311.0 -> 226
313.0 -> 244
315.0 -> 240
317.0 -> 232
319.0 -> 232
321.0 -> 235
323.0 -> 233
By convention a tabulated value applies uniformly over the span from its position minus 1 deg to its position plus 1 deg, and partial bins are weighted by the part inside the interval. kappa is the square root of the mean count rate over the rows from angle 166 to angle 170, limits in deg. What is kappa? 14.7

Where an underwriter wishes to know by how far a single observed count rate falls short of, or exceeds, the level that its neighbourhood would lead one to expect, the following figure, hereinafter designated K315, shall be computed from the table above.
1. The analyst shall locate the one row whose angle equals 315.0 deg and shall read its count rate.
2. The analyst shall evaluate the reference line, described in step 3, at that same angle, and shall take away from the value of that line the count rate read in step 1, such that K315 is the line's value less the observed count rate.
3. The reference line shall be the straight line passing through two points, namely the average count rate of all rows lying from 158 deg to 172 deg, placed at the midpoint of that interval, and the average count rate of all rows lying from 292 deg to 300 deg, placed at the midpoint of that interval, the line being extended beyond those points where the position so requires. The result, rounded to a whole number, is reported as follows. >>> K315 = -15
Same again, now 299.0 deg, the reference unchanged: -1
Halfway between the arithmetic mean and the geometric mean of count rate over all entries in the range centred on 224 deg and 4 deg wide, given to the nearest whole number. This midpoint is 215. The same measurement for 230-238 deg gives 213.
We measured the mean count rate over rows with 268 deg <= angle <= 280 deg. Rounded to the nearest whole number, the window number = 221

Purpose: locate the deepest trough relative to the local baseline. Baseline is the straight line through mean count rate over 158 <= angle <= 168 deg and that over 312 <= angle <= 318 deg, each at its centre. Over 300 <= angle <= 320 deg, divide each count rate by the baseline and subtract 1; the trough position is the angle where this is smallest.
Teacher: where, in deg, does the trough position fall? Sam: 311.0 deg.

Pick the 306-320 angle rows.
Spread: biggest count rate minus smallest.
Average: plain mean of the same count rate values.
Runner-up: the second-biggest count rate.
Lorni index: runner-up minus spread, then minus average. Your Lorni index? -11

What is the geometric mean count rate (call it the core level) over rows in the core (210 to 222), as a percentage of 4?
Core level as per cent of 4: 5324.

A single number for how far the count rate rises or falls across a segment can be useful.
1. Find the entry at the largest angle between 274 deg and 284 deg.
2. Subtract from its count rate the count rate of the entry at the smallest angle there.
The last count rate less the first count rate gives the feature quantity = 9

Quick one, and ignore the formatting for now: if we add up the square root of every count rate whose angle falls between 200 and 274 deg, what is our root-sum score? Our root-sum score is 543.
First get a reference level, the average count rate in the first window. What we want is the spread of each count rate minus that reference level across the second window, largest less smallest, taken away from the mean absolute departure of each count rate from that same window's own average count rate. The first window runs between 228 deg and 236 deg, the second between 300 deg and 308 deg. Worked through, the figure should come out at -9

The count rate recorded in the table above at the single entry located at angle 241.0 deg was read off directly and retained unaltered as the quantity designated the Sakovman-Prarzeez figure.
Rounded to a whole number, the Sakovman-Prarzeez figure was 225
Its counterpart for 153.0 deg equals 216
